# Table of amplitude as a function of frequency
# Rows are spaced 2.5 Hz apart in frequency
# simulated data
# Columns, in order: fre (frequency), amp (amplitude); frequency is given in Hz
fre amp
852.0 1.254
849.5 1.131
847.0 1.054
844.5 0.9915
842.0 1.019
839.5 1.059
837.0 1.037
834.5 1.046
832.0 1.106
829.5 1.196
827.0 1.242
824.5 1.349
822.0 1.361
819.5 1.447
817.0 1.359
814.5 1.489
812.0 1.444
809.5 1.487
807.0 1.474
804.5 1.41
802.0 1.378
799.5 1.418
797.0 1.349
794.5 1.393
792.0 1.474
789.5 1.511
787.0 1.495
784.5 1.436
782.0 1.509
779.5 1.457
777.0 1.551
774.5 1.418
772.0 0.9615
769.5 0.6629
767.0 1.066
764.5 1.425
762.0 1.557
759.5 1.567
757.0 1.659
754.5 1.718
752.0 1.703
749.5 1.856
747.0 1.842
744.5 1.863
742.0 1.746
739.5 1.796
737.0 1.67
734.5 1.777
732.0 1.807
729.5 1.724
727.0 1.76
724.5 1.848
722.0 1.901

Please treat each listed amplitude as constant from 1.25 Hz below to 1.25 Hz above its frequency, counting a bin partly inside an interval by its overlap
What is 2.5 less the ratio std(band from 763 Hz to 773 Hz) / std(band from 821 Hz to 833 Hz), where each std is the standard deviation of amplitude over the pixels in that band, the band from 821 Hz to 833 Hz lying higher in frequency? 0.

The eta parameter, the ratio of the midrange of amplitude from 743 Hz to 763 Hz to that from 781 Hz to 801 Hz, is 1.20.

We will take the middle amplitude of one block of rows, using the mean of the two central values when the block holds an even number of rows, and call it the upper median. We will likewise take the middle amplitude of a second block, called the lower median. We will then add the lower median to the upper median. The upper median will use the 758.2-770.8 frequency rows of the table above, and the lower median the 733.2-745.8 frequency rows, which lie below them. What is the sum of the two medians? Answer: 3.2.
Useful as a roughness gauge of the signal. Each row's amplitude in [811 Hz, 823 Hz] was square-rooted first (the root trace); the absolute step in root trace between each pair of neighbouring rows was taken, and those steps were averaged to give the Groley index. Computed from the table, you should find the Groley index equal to 0.037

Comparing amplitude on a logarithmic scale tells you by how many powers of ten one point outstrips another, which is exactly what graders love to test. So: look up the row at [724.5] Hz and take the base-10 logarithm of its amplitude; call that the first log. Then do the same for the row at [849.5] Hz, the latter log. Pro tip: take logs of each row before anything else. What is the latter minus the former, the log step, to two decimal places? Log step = -0.21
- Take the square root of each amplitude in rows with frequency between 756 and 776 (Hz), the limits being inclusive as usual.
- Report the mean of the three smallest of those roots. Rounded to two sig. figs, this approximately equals 0.94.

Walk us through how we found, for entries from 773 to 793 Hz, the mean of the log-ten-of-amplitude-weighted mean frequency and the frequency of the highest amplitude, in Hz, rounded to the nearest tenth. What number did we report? 780.2 Hz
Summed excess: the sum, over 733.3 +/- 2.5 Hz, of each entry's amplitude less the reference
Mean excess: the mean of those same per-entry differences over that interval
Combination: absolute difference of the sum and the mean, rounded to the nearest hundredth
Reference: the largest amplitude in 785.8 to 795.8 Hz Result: 0.28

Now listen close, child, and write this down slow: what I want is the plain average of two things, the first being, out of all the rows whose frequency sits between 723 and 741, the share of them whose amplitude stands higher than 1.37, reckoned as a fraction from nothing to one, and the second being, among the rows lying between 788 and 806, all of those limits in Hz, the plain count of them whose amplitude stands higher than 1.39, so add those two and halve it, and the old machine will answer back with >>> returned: 3.0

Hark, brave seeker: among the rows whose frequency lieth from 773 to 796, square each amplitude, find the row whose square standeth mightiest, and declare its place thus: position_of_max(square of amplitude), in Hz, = 777.0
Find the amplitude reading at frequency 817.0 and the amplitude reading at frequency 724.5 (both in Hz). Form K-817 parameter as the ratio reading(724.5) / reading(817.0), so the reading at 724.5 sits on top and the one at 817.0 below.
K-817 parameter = 1.36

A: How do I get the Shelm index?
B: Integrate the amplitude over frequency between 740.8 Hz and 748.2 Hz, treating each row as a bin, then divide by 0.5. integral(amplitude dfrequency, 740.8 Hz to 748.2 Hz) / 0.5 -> 27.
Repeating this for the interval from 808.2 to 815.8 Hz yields 22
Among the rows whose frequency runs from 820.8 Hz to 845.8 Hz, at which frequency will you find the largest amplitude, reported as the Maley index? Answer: 822.0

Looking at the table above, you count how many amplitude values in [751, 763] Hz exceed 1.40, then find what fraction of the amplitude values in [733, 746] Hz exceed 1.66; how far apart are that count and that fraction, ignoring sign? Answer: 4.0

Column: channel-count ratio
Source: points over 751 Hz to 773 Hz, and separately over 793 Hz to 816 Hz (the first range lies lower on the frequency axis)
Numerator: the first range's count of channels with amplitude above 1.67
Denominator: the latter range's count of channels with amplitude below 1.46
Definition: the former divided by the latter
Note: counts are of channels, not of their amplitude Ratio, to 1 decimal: 0.3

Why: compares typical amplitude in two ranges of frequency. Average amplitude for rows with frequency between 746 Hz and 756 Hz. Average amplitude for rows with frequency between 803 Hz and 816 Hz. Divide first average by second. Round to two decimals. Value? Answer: 1.22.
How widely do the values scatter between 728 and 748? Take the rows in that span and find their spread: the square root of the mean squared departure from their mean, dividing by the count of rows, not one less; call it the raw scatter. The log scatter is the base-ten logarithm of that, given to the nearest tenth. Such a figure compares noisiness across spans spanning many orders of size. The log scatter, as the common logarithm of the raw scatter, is -1.2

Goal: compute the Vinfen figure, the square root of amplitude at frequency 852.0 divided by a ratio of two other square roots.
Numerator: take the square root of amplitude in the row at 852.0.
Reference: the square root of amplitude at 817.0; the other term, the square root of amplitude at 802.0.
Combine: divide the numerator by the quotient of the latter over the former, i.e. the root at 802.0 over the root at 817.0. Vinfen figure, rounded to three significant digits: 1.11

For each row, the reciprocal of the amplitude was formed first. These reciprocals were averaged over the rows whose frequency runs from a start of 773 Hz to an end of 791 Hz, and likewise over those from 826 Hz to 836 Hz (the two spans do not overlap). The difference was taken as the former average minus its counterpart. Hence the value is -0.20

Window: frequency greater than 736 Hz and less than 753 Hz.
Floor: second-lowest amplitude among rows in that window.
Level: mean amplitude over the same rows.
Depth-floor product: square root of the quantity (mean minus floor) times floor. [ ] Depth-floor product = 0.37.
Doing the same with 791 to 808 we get 0.22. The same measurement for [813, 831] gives 0.36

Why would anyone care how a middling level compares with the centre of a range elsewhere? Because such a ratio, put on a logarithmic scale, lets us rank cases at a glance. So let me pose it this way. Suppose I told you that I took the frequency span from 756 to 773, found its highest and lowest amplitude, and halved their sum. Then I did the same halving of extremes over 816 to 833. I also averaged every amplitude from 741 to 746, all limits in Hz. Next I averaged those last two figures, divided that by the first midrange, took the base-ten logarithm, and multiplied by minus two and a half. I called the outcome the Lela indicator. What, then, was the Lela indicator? -0.3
